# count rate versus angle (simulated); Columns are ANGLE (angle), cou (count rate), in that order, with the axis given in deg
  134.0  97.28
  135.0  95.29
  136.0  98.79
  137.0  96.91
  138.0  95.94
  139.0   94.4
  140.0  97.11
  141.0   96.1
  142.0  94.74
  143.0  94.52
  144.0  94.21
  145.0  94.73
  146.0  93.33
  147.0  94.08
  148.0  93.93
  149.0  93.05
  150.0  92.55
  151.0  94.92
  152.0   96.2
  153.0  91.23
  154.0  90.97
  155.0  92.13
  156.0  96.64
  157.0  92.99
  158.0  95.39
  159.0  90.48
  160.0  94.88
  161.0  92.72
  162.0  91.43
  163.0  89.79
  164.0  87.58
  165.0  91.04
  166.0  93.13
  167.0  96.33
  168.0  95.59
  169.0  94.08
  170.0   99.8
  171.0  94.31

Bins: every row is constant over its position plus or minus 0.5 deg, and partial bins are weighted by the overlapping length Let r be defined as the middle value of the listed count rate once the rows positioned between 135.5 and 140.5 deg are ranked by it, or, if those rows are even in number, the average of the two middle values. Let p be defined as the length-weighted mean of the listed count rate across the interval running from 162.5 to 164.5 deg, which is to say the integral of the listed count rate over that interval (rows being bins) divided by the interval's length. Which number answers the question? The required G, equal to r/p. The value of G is 1.09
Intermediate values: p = 88.7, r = 96.9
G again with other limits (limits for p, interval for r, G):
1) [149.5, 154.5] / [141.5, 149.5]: 1.01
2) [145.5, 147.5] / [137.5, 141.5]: 1.02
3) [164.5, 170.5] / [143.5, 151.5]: 0.99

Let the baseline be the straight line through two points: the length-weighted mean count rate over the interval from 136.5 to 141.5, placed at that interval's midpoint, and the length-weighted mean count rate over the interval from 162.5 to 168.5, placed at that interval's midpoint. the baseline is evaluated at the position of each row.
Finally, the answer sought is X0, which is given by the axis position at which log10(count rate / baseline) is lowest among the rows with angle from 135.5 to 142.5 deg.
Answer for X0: 139.0 deg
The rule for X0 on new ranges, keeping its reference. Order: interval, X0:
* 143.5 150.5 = 150.0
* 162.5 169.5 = 164.0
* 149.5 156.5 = 154.0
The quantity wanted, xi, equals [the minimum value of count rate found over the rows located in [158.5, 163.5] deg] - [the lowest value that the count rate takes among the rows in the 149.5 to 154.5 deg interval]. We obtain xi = -1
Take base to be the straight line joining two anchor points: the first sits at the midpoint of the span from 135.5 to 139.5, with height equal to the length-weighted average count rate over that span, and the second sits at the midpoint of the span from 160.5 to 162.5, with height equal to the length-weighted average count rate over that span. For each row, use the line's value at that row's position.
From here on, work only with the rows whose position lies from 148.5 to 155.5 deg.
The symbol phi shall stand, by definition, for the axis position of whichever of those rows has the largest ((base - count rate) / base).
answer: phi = 154.0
